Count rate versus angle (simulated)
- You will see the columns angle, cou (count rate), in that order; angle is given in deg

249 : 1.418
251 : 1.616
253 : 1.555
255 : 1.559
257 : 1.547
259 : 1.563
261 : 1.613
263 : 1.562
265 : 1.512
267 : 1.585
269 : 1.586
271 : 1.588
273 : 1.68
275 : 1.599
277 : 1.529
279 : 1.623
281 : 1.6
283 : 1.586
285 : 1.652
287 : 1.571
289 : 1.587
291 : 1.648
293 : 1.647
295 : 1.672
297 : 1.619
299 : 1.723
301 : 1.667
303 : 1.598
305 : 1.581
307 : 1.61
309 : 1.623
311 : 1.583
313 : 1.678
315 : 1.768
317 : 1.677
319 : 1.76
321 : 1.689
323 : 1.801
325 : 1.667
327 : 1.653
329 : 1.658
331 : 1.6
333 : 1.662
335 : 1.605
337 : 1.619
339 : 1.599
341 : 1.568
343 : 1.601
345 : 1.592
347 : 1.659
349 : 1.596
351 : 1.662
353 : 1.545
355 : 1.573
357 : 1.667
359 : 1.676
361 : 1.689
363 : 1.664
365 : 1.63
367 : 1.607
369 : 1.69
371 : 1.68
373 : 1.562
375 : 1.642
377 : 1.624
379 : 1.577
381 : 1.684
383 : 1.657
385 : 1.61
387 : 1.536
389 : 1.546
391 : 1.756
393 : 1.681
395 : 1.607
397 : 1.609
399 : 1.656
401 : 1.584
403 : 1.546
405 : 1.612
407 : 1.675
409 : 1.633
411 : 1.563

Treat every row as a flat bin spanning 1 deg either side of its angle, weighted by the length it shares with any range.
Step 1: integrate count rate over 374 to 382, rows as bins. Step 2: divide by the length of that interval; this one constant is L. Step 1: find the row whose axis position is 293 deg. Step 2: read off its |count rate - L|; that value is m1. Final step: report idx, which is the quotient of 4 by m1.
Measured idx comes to 262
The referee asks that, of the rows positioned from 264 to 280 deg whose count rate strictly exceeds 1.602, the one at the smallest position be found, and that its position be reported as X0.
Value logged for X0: 273 deg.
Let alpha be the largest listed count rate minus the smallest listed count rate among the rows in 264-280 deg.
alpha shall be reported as 0.168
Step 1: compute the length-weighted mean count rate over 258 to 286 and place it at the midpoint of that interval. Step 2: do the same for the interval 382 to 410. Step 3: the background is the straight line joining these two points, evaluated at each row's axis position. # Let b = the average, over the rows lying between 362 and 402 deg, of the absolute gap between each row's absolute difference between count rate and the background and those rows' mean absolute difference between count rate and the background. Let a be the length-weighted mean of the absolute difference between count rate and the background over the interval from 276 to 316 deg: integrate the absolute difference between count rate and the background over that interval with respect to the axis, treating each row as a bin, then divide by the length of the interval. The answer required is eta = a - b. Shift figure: 0.020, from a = 0.0452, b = 0.025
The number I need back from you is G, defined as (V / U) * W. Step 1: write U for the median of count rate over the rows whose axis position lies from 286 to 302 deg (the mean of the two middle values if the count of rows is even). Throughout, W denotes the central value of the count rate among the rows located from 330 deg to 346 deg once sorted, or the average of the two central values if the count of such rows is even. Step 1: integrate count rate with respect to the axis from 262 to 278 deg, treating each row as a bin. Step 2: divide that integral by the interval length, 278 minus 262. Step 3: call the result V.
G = 1.54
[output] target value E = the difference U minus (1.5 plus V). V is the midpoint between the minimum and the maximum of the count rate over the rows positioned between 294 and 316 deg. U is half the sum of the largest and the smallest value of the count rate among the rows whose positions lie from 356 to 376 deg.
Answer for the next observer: -1.55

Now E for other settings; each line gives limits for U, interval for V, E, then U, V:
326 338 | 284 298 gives -1.49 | 1.63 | 1.62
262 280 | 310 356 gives -1.58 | 1.60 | 1.67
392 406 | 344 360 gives -1.50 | 1.61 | 1.61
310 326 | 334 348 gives -1.42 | 1.69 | 1.61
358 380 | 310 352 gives -1.56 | 1.63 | 1.68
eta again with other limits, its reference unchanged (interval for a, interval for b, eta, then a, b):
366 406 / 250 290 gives 0.028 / 0.0465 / 0.018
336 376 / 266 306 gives 0.010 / 0.0396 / 0.029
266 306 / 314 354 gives -0.004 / 0.0359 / 0.040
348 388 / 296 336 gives 0.001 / 0.0450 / 0.044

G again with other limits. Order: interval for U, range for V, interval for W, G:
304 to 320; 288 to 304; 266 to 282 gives 1.59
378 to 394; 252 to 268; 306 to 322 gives 1.60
